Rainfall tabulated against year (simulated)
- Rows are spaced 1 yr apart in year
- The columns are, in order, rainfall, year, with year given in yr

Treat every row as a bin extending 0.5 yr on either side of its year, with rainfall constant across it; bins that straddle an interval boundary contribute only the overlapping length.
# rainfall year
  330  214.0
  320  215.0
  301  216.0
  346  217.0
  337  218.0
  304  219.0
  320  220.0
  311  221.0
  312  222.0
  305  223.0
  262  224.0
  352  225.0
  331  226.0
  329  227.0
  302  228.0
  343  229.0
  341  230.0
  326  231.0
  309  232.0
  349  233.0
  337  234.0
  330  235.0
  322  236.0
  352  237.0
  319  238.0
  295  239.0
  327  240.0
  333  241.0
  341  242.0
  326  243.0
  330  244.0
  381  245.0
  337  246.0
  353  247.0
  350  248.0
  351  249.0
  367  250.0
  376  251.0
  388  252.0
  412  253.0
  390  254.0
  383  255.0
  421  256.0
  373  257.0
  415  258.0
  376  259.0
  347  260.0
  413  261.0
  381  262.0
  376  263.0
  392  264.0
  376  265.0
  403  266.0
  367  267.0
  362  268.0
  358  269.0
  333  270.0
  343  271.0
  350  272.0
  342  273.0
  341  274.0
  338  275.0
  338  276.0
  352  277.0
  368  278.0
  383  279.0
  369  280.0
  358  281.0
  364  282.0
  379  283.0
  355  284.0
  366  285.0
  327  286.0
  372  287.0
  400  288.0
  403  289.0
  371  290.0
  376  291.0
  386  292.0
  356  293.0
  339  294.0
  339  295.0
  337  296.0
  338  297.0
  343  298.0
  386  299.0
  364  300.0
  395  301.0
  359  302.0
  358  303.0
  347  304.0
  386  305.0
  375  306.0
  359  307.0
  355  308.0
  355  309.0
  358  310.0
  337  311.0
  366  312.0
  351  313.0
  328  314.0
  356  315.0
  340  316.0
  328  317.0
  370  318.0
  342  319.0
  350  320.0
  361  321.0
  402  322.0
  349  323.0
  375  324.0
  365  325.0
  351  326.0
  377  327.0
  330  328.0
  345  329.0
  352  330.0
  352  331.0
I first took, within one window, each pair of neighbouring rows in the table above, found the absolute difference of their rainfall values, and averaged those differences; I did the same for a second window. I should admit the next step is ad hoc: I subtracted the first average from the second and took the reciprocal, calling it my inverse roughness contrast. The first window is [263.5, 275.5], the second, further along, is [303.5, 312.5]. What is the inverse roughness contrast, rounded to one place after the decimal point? 0.4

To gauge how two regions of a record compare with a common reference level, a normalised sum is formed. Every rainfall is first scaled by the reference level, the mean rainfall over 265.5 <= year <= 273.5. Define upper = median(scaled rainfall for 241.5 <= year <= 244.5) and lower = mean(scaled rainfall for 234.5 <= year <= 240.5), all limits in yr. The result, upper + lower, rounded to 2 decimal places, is 1.83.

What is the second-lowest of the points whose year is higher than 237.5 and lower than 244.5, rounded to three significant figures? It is 319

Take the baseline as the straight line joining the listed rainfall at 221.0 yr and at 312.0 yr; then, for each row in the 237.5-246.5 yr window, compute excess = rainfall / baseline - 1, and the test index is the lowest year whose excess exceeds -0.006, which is 240.0 yr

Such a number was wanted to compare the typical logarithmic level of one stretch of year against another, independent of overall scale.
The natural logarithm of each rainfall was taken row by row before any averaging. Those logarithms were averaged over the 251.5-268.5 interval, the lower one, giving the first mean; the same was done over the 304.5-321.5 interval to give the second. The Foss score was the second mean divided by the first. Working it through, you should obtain 0.99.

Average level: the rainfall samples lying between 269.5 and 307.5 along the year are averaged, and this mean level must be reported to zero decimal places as 360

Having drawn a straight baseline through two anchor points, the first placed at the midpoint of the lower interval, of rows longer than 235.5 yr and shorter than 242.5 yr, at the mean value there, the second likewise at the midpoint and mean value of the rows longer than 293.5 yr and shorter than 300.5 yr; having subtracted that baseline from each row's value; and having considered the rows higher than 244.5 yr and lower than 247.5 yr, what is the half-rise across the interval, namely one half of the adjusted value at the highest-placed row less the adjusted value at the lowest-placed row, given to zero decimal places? -14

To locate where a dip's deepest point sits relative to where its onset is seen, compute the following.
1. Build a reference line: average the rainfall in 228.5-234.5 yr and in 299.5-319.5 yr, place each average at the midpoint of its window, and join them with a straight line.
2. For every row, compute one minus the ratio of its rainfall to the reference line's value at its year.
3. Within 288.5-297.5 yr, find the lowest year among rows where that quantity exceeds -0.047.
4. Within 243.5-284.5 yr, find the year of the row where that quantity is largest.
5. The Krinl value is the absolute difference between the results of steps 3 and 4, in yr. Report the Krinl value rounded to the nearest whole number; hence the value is 23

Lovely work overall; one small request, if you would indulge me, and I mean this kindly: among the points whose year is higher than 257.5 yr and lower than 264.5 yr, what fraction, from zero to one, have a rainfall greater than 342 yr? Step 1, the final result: 1.0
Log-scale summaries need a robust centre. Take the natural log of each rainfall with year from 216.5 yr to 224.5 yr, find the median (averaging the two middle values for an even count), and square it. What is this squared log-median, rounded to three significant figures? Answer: 33.0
